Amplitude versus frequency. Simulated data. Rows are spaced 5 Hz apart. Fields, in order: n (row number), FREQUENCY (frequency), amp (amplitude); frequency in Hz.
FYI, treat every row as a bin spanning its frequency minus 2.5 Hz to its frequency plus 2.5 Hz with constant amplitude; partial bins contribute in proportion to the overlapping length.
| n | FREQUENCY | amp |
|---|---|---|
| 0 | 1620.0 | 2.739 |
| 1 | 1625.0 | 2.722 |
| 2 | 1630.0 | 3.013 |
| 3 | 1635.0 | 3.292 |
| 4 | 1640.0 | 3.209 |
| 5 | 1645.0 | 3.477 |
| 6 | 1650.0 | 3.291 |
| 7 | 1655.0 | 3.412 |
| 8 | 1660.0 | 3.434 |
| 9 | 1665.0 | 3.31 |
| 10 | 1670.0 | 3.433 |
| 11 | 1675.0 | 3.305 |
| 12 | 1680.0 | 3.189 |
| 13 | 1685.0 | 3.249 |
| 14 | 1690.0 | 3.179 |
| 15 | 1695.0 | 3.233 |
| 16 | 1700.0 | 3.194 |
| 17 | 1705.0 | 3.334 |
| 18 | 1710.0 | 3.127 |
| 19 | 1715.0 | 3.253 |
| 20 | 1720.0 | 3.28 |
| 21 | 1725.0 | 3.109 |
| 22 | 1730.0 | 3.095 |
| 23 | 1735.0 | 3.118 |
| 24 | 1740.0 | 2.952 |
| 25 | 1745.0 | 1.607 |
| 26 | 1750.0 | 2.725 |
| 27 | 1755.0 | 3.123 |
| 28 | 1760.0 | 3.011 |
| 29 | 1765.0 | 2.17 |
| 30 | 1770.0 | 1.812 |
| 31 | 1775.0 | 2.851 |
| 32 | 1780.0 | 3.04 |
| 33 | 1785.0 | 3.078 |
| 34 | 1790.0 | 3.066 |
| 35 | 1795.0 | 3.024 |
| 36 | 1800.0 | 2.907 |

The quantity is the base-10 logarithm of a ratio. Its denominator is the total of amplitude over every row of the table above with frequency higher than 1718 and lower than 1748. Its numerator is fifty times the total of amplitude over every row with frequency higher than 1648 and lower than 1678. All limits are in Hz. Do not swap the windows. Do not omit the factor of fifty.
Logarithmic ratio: 1.8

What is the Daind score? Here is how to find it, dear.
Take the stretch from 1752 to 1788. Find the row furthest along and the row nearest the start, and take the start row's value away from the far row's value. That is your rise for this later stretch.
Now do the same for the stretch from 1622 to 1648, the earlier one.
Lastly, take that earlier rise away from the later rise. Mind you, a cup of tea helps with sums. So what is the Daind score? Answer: -0.8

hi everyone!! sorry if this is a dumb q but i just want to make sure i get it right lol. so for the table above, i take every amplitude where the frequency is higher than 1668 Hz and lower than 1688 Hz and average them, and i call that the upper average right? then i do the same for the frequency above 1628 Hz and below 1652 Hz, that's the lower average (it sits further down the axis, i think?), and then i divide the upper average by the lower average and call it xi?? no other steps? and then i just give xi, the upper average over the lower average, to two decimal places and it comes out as 1.01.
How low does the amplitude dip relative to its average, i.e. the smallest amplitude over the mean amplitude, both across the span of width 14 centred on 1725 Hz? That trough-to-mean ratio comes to 0.98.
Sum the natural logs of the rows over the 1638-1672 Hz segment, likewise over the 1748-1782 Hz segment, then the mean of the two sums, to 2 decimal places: 7.63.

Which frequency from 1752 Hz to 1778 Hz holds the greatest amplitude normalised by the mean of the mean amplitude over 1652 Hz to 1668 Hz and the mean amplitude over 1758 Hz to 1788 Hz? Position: 1755.0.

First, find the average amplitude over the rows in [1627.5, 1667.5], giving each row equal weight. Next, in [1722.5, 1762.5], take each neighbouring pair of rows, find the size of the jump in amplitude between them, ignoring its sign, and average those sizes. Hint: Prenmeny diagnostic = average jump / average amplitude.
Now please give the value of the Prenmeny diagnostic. 0.137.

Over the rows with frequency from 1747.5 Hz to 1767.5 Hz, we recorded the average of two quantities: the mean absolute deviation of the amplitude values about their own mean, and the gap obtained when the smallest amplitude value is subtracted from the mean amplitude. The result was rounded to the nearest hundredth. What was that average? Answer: 0.45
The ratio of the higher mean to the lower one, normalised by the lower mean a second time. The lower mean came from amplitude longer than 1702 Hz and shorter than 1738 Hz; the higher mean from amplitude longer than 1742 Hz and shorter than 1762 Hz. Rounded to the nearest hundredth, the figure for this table 0.26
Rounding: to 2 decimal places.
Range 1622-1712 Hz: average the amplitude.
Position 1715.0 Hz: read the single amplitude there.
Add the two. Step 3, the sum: 6.50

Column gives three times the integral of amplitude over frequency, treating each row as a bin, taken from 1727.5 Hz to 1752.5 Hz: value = 202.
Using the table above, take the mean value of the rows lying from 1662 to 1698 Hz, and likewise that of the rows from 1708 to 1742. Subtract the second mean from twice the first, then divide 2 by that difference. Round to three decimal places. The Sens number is 0.587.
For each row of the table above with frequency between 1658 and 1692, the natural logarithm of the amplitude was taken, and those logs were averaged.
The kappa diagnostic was 1.19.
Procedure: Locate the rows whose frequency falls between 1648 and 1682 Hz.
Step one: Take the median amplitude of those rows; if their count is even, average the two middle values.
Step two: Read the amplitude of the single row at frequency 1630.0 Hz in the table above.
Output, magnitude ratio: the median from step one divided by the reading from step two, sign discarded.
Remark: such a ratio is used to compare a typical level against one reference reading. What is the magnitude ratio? 1.10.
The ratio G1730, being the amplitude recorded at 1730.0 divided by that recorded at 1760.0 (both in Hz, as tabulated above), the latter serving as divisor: 1.03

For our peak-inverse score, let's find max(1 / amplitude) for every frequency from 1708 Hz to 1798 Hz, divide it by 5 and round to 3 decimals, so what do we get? 0.124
